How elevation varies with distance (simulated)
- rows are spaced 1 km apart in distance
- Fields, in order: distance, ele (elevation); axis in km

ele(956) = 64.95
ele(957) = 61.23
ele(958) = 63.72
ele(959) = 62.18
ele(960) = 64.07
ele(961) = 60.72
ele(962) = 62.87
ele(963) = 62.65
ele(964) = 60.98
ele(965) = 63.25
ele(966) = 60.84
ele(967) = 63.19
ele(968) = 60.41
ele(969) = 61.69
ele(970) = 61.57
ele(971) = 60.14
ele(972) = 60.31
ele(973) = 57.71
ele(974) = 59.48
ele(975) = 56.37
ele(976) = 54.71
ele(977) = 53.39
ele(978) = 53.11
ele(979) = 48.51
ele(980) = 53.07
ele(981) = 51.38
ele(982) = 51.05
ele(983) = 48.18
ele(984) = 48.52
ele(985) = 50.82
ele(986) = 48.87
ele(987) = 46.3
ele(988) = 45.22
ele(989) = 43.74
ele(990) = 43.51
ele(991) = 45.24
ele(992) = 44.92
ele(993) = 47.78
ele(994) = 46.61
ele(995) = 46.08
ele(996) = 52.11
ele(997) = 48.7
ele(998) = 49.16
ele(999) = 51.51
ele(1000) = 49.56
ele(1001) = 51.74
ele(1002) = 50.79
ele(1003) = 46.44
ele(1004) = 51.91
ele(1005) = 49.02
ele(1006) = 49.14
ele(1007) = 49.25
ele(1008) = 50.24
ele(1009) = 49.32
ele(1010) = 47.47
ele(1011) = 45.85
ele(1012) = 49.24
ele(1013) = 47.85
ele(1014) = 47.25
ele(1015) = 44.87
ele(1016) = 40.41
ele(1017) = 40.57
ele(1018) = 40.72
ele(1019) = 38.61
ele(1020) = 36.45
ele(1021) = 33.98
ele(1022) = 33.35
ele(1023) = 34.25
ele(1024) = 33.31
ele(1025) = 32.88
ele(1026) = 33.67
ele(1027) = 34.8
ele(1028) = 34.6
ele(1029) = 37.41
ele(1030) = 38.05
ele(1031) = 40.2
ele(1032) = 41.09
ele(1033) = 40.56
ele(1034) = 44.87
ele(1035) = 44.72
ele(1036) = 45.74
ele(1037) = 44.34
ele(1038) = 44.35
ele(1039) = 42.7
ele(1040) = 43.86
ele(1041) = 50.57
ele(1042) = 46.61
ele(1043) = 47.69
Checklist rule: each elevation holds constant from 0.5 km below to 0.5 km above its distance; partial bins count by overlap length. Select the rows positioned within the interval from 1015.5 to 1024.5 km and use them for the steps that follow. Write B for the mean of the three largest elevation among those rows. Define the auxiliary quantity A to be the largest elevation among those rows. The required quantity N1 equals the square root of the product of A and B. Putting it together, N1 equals 41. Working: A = 40.72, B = 41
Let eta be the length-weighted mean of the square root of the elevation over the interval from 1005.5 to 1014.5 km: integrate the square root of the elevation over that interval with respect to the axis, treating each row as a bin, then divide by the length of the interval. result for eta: 6.96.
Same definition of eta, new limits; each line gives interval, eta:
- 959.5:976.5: 7.79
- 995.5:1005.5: 7.08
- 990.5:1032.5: 6.59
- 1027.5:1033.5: 6.21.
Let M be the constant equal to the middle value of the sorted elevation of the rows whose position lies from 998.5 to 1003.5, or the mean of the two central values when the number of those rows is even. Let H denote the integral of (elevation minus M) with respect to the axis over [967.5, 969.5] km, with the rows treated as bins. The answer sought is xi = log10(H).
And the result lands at 1.31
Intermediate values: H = 20.5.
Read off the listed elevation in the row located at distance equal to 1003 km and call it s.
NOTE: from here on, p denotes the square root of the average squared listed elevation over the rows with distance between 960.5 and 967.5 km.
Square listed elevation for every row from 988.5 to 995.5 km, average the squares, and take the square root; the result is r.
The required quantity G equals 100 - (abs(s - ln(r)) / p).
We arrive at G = 99.3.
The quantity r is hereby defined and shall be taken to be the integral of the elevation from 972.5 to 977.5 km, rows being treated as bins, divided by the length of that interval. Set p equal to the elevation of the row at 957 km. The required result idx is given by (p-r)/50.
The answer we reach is 0.10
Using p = 61.23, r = 56.3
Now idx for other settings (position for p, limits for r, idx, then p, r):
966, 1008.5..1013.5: 0.26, 60.84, 47.9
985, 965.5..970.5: -0.21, 50.82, 61.5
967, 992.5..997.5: 0.30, 63.19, 48.3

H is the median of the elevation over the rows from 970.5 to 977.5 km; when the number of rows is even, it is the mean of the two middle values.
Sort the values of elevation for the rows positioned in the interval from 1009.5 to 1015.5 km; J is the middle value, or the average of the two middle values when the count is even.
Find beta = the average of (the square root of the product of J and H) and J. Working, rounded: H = 58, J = 47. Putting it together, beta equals 50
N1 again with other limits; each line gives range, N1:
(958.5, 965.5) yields 64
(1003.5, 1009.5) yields 51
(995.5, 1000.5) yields 52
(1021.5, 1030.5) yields 37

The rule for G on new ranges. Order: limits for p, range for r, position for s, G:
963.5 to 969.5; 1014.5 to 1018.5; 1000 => 99.3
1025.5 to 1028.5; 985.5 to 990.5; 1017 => 98.9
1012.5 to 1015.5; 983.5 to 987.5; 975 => 98.9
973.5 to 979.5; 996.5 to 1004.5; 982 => 99.1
